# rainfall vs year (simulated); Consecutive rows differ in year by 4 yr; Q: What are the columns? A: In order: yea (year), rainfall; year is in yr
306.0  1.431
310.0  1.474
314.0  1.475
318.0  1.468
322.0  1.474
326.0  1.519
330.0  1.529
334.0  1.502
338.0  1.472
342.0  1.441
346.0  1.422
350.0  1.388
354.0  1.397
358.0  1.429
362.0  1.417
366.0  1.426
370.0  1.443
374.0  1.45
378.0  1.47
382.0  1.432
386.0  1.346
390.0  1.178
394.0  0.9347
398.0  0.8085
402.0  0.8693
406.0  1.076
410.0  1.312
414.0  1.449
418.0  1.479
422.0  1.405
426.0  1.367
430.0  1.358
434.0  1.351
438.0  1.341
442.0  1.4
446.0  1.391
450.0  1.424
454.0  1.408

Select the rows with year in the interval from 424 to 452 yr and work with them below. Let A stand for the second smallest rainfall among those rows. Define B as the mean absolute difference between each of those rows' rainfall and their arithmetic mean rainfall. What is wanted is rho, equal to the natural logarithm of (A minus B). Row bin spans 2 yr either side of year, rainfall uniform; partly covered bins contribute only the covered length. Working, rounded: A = 1.351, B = 0.025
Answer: 0.28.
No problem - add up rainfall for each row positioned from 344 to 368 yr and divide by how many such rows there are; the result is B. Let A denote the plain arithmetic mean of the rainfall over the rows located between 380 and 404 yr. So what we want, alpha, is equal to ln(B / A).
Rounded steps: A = 1.09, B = 1.41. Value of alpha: 0.26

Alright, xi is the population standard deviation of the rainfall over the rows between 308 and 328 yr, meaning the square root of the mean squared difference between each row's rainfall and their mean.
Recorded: 0.019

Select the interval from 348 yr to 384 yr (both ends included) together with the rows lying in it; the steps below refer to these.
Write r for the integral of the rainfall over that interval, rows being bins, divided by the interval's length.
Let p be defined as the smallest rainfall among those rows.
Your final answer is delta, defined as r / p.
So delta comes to 1.0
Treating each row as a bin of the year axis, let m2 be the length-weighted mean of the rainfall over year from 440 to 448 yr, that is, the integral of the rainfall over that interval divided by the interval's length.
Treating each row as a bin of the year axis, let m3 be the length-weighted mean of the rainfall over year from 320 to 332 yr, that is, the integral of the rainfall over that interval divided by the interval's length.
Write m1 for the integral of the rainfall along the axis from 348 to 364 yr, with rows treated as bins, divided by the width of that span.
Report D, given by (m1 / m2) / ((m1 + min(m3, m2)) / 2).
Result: 0.72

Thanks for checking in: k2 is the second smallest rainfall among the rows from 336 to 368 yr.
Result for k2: 1.397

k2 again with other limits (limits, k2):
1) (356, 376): 1.426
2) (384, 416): 0.8693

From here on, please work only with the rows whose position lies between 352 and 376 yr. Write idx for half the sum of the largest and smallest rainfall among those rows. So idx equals 1.42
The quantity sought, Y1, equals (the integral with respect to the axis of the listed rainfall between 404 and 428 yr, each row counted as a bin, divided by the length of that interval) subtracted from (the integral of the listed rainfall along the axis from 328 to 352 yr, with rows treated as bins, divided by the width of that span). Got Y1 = 0.11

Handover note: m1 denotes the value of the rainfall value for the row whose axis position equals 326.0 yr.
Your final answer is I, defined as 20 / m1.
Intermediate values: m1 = 1.519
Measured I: 13.2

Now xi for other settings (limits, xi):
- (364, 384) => 0.015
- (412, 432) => 0.047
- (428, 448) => 0.023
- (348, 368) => 0.016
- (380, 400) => 0.237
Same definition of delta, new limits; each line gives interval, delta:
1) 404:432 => 1.3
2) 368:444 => 1.6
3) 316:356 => 1.1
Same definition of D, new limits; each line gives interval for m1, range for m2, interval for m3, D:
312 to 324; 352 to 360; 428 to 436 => 0.74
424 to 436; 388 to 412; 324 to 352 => 1.10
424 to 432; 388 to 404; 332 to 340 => 1.24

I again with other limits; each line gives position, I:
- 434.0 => 14.8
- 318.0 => 13.6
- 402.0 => 23.0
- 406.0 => 18.6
